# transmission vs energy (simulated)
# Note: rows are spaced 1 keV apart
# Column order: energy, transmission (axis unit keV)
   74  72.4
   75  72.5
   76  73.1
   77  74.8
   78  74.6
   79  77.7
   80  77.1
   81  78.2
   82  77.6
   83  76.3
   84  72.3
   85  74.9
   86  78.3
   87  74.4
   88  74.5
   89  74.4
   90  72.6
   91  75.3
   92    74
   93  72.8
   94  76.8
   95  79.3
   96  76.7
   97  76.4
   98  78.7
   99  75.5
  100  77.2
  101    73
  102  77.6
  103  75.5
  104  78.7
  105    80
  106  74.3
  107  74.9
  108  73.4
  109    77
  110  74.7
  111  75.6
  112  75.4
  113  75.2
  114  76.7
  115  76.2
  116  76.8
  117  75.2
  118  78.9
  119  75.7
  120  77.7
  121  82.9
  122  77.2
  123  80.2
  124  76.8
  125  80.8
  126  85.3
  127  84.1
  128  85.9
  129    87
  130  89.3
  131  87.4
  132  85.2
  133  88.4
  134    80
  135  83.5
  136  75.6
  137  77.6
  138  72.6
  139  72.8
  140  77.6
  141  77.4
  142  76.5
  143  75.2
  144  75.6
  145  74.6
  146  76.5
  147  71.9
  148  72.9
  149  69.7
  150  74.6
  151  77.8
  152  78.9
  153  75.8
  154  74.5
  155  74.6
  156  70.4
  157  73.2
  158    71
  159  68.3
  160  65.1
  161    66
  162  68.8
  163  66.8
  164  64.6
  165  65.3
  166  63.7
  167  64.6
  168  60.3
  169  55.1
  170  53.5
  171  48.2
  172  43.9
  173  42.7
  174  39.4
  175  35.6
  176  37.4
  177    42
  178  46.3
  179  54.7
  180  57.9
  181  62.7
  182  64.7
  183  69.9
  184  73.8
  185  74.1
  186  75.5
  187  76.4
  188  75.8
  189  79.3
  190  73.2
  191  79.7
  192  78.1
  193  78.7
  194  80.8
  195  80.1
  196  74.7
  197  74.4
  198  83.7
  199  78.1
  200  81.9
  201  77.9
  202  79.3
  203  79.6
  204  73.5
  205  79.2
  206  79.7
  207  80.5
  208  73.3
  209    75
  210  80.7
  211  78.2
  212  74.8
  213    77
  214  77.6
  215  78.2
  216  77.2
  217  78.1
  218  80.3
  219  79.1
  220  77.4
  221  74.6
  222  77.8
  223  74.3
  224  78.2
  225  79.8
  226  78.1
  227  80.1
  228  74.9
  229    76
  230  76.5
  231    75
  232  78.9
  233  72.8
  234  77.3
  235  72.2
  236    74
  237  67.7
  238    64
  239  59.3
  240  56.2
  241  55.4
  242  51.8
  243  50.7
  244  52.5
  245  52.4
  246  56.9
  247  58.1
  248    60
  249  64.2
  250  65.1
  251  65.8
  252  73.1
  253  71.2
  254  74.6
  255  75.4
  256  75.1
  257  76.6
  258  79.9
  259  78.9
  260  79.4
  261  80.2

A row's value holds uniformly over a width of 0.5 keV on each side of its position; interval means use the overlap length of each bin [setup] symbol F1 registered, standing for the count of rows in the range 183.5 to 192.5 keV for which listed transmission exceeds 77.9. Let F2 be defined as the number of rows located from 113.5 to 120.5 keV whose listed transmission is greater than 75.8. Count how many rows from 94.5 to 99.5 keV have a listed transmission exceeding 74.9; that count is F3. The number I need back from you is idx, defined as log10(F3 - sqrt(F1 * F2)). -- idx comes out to 0.05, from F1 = 3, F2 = 5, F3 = 5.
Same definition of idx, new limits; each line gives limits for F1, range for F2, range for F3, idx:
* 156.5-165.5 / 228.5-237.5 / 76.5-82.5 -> 0.60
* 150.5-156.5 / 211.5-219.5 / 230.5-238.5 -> -0.45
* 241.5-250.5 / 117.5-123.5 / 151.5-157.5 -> 0.30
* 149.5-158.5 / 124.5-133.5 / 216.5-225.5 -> 0.60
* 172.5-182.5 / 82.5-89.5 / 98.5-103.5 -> 0.60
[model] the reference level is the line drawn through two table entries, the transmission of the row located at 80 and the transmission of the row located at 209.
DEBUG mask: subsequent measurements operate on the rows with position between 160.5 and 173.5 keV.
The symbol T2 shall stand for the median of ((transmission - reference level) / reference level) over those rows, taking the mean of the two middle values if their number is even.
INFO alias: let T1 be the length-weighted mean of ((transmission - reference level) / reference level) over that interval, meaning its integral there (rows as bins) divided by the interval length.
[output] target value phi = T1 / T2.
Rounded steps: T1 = -0.22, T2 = -0.16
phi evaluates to 1.41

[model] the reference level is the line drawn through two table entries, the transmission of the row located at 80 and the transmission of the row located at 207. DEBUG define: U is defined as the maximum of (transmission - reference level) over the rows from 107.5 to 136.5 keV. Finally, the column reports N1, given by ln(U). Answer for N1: 2.4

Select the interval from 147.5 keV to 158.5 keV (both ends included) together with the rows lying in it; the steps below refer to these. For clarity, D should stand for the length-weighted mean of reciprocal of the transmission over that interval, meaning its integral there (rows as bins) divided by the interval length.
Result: 0.0135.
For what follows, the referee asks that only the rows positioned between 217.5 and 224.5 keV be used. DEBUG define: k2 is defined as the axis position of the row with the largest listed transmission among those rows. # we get 218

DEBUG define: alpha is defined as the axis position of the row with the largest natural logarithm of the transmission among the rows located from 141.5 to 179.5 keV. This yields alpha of 152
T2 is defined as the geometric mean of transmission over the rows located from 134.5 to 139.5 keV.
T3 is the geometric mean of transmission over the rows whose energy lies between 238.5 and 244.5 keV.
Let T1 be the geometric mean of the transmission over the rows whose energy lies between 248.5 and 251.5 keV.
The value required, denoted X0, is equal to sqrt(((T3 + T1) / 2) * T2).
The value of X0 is 67.5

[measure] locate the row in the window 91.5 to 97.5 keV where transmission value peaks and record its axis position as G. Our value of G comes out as 95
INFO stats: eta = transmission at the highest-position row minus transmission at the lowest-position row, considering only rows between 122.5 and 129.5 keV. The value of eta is 6.8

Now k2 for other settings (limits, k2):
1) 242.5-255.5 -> 255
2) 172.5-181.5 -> 181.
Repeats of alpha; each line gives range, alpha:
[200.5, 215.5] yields 210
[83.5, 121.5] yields 121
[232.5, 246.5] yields 234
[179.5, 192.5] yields 191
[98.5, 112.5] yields 105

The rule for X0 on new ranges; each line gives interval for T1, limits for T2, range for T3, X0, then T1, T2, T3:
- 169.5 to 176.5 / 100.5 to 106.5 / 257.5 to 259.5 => 68.3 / 43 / 76.5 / 79.4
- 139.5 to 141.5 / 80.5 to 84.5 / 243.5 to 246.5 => 70.7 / 77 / 76.1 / 53.9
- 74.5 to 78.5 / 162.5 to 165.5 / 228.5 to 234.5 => 70.1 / 74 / 65.6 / 76.1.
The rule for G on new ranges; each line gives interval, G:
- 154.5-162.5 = 155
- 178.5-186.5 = 186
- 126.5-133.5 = 130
